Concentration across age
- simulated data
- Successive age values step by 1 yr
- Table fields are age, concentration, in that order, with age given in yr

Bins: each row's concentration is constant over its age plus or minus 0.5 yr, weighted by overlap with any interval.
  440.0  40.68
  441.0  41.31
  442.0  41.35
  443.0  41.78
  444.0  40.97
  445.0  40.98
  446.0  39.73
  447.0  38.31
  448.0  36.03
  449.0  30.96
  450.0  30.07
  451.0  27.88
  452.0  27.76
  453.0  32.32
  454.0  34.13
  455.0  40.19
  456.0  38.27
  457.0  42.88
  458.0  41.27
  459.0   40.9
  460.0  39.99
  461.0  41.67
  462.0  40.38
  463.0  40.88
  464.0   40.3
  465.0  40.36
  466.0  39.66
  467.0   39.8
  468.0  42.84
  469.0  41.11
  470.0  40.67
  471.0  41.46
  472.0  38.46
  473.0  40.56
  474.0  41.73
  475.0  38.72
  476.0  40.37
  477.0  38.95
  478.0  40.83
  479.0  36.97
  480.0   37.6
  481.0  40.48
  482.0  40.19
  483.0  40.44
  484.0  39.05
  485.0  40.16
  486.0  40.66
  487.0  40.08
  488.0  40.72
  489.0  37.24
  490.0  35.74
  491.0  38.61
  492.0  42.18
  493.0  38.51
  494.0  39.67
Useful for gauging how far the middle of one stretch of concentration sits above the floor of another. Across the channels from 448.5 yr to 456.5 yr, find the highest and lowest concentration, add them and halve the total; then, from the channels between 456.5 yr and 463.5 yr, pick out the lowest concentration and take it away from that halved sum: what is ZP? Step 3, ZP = -6.0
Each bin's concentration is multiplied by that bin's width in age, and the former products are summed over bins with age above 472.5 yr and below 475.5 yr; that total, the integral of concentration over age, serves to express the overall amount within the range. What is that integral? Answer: 121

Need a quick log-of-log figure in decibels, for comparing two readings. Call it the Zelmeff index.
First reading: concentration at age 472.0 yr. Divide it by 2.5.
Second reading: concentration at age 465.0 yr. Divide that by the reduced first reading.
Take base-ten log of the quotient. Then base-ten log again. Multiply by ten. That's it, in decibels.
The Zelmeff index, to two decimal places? -3.78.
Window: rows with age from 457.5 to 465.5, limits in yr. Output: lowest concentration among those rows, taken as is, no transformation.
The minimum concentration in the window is 39.99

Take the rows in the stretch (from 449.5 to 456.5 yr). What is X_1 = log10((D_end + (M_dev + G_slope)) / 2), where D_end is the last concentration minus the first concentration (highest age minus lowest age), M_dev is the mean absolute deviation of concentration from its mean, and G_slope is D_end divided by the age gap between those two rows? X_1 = 0.83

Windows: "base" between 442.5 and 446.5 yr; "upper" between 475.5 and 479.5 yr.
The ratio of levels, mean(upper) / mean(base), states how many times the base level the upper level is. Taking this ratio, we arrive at 0.96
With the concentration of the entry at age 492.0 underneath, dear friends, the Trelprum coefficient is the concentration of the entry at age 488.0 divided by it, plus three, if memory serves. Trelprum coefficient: 3.97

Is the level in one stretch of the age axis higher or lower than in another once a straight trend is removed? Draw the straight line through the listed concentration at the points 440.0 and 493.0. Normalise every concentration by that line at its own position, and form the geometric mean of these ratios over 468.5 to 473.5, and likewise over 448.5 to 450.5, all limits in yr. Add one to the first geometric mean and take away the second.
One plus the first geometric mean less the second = 1.27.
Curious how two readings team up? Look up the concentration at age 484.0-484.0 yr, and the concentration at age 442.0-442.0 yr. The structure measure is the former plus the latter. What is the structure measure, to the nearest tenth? 80.4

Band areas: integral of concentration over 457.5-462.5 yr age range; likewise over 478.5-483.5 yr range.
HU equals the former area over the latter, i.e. 1.04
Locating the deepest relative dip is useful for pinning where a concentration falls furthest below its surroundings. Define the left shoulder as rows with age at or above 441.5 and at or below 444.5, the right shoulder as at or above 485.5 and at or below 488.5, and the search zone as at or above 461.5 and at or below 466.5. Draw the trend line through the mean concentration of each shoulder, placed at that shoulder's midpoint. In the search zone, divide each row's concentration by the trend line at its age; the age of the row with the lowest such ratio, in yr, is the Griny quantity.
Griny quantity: 466.0 yr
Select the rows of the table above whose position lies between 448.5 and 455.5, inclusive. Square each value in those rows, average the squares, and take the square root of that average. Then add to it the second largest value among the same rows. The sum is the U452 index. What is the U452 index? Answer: 66.3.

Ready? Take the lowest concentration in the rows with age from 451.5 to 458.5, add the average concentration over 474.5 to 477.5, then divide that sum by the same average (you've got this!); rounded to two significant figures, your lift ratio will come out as 1.7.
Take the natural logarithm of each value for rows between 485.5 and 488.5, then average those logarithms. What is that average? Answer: 3.70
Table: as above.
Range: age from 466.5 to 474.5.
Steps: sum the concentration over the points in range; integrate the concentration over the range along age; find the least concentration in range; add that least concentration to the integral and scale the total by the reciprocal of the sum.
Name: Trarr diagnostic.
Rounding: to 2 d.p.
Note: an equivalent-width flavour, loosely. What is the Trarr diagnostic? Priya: 1.12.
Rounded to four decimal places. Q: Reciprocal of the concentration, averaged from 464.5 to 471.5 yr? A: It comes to 0.0245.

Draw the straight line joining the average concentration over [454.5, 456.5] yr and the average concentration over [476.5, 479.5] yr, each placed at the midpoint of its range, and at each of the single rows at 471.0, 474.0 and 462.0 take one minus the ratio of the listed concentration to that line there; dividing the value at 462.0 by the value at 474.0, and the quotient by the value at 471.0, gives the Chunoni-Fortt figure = -7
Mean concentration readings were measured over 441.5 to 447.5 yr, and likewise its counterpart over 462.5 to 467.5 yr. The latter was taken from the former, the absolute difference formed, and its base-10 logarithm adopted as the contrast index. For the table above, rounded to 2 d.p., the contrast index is -0.49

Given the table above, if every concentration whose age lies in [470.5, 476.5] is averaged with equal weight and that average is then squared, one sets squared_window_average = 1617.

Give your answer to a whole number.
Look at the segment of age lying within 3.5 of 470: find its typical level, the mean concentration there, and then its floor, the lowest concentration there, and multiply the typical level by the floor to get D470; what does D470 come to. 1565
